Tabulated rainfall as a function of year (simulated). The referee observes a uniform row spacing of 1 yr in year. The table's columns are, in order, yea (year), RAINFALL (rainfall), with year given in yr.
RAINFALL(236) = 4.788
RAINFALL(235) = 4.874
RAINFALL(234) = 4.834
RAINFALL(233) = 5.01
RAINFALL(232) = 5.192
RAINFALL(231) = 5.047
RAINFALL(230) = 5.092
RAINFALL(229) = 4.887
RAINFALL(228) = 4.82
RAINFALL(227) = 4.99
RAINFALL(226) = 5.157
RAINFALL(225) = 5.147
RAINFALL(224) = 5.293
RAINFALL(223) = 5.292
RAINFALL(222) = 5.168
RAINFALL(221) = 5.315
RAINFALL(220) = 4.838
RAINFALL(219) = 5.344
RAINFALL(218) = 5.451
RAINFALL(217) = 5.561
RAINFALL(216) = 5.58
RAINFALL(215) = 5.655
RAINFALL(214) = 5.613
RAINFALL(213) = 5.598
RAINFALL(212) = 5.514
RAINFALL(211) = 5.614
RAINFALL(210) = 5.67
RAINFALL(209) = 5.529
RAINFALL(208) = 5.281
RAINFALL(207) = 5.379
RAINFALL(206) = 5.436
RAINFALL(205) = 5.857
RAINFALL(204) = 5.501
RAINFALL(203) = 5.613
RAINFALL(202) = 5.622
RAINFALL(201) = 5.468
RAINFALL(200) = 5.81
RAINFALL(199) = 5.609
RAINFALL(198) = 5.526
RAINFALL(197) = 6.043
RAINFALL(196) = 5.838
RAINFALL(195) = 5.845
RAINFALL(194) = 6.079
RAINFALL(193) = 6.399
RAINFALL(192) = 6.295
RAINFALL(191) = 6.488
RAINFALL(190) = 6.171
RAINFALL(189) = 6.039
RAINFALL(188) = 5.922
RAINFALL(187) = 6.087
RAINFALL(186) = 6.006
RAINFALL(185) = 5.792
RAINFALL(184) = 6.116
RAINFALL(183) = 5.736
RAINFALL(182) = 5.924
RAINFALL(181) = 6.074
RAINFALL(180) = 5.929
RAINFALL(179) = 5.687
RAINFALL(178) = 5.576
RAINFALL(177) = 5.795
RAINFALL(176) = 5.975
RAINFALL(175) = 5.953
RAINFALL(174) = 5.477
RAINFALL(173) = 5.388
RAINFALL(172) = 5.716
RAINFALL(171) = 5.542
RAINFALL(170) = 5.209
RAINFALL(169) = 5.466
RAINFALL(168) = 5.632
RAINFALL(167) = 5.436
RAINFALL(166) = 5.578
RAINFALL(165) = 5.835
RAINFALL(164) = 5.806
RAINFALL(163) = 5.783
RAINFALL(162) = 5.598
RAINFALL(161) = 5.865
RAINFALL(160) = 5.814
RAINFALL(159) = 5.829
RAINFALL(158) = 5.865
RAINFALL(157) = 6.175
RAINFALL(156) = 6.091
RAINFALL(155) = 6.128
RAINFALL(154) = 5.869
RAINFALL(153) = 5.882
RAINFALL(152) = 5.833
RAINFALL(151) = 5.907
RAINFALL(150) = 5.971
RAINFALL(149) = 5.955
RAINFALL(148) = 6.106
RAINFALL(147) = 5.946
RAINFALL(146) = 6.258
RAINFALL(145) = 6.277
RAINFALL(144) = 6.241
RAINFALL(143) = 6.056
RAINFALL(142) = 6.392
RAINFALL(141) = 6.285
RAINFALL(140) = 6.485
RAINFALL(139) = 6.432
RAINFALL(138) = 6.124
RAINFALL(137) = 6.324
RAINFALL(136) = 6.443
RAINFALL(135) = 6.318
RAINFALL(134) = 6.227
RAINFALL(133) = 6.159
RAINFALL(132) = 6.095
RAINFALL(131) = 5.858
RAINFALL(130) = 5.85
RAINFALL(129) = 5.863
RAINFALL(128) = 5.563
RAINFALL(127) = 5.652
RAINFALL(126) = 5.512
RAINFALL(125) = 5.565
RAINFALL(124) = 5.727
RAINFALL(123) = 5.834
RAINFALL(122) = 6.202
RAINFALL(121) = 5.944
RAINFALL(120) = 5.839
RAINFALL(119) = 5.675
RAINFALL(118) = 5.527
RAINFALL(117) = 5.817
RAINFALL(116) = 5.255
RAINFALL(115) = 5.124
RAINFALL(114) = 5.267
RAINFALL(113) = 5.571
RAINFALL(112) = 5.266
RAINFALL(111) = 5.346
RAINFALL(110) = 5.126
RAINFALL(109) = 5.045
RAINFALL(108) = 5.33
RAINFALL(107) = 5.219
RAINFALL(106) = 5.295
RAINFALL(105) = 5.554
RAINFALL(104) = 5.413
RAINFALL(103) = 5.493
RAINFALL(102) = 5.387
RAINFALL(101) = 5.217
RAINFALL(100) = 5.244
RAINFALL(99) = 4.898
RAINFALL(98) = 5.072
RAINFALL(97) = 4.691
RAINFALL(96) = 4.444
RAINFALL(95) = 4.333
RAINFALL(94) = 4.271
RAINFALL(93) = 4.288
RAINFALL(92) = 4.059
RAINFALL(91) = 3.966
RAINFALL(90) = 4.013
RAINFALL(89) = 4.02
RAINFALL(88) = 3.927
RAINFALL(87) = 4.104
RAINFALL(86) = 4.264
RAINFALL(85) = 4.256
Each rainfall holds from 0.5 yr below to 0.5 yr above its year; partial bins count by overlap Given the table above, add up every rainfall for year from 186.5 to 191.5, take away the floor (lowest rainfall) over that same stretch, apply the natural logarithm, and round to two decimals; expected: 3.21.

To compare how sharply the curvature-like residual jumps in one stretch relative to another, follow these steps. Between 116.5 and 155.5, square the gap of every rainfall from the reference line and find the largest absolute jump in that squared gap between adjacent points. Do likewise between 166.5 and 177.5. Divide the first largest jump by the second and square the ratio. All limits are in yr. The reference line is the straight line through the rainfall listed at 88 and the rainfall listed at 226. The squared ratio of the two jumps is 2.0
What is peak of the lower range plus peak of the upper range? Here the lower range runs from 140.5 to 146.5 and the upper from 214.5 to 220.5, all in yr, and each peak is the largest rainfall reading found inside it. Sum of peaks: 12.0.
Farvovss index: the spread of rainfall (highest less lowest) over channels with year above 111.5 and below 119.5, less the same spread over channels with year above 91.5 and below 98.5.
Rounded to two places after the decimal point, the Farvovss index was -0.32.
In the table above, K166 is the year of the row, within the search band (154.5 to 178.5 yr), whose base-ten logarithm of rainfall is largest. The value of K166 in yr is 157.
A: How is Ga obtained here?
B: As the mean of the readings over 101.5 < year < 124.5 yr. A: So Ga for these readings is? 5.49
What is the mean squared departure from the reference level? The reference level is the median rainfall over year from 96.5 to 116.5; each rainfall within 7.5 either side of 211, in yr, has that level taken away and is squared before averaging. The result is 0.10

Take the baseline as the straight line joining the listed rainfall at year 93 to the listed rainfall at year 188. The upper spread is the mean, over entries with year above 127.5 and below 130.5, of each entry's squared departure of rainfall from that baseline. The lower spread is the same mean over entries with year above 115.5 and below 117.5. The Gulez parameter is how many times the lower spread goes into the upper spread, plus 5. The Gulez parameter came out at 5.94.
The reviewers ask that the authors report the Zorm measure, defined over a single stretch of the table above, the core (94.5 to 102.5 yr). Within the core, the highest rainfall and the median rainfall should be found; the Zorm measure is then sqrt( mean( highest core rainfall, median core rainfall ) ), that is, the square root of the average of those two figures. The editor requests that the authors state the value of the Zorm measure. 2.28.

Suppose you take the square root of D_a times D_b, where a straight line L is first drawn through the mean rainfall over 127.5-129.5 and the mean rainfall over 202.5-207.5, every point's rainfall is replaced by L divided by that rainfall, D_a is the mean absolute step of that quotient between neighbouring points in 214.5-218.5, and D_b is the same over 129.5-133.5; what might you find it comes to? 0.014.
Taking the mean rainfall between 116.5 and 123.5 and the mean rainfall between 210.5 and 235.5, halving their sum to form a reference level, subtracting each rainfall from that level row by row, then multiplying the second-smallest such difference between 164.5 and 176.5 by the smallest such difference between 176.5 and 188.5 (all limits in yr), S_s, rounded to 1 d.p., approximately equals 0.2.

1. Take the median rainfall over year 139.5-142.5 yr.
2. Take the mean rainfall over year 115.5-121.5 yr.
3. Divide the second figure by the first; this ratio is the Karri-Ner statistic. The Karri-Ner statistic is 0.89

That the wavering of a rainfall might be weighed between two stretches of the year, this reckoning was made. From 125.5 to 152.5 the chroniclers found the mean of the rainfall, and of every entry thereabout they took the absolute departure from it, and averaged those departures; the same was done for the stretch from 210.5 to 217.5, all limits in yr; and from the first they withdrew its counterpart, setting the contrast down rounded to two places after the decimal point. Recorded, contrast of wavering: 0.19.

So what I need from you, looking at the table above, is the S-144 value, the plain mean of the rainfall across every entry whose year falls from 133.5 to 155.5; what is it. 6.16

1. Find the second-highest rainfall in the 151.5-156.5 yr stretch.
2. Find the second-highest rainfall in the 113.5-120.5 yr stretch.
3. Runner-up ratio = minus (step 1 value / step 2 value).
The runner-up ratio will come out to -1.05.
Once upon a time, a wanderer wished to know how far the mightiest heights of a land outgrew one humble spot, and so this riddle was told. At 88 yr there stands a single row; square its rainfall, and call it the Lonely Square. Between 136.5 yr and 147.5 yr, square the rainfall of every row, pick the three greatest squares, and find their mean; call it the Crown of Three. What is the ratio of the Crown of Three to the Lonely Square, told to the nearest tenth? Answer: 2.7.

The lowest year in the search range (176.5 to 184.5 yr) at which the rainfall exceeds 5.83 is 180 yr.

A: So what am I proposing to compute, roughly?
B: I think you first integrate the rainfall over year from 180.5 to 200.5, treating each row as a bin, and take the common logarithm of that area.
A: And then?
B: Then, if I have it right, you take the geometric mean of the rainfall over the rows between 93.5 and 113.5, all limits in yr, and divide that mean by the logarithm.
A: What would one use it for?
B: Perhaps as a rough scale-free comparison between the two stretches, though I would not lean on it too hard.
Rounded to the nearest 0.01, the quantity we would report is 2.45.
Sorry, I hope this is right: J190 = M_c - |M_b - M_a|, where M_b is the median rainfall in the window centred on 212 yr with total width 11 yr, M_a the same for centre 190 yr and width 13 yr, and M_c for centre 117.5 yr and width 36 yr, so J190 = 5.06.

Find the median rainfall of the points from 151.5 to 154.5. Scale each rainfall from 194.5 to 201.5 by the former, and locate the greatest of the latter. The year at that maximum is 197 yr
